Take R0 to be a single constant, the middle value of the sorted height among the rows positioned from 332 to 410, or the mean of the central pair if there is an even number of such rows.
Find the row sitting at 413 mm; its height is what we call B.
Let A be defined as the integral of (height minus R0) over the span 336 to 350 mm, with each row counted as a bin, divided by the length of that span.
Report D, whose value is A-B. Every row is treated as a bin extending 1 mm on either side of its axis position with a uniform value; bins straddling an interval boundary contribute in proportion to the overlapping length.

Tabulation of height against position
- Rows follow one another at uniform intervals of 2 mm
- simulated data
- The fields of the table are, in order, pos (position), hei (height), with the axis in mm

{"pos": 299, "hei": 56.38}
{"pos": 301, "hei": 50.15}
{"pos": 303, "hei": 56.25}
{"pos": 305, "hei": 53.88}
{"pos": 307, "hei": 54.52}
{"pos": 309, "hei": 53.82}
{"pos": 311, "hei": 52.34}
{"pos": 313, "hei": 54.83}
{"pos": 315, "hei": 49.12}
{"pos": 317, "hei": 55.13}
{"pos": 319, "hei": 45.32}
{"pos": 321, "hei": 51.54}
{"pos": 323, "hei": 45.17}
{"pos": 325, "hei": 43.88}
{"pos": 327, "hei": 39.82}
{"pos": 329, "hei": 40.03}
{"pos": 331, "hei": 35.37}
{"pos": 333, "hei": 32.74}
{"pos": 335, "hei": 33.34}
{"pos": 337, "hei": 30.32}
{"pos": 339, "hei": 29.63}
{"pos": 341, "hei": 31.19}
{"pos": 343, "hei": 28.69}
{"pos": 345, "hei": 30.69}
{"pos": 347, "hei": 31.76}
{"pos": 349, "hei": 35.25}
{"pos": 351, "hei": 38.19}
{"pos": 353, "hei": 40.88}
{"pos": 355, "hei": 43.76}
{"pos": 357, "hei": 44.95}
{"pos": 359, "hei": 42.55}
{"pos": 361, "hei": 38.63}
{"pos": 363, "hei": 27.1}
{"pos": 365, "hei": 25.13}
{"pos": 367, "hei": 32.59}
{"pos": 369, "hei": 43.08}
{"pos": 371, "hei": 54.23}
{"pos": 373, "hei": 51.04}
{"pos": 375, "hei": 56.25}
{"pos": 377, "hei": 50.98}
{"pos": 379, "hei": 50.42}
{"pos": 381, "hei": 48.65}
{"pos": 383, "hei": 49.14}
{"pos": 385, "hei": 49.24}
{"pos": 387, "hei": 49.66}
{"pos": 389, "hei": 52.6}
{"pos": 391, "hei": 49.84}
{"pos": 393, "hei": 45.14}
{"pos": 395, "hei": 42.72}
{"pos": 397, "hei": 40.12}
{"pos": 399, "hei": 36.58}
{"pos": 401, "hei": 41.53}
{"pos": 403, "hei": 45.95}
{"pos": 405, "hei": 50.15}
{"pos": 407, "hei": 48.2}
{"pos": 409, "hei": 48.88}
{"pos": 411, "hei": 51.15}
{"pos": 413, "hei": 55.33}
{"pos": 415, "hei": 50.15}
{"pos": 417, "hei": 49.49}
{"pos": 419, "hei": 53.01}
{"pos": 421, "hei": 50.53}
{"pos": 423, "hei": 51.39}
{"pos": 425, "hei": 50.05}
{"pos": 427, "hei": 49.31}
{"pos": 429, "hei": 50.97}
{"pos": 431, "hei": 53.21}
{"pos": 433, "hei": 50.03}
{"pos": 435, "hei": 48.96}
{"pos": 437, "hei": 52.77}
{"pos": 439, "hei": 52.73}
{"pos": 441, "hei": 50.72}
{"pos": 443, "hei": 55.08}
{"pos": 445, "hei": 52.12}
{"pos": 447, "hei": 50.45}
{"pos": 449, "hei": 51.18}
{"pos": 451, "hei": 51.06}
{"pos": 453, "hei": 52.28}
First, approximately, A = -12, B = 55.33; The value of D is -67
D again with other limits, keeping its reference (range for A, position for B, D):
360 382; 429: -50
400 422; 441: -44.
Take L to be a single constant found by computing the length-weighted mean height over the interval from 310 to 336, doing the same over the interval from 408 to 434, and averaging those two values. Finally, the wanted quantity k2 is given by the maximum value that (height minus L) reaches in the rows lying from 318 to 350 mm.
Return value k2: 4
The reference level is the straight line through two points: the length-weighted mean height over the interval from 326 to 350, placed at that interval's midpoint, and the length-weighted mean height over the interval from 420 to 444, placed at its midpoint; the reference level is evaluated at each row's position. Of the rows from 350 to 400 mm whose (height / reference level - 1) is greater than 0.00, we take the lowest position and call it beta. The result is 351 mm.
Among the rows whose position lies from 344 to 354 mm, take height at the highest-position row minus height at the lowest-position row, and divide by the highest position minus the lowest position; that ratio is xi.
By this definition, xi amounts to 1.27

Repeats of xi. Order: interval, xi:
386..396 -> -0.87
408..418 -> 0.08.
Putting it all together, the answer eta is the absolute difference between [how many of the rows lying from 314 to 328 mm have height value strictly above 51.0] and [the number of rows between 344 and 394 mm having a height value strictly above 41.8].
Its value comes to 14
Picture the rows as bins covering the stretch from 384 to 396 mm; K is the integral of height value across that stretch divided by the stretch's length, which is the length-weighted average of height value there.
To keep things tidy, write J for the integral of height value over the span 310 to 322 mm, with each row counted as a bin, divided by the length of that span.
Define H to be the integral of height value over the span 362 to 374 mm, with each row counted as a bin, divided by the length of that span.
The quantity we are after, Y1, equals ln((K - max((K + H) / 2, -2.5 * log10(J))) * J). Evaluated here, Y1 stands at 5.5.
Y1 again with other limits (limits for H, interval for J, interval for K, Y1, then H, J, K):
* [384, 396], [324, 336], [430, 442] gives 4.1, 48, 38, 51.4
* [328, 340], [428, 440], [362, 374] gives 4.9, 34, 51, 38.9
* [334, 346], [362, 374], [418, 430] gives 6.0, 31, 39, 50.9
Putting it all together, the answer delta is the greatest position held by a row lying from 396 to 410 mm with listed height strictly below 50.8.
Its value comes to 409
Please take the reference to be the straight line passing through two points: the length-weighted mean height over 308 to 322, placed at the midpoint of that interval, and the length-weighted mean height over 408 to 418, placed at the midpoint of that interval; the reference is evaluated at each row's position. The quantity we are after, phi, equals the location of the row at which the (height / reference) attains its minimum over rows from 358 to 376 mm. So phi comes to 365 mm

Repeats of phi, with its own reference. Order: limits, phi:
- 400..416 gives 401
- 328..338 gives 337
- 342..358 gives 343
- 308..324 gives 323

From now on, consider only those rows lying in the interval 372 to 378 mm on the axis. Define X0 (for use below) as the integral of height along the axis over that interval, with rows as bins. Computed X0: 317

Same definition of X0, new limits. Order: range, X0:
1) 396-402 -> 236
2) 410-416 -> 313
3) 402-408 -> 289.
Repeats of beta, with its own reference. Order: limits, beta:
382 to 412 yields 383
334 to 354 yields 335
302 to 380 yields 303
